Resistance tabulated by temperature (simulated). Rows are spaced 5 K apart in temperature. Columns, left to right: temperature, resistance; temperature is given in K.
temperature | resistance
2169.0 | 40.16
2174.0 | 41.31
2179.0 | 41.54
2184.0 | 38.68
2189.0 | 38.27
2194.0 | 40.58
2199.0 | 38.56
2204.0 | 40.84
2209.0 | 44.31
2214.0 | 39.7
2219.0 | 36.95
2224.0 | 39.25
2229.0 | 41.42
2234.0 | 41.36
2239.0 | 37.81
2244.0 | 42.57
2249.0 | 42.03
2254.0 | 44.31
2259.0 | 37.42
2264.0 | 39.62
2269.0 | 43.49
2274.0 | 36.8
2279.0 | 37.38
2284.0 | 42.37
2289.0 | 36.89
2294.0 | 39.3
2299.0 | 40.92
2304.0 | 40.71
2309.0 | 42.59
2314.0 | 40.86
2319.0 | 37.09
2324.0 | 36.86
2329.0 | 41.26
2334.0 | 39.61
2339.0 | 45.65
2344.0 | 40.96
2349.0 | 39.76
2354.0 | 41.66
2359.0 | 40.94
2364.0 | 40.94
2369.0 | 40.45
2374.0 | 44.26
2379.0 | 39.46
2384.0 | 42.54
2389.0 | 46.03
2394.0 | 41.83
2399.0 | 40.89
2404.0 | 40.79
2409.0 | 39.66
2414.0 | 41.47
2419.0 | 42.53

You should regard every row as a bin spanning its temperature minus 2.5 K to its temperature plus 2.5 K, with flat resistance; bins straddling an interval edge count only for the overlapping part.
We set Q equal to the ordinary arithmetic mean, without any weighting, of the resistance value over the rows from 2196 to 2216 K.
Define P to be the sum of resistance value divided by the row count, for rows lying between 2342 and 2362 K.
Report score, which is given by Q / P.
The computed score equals 1.00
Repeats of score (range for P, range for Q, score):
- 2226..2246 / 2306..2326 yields 0.96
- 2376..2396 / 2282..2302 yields 0.94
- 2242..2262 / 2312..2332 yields 0.94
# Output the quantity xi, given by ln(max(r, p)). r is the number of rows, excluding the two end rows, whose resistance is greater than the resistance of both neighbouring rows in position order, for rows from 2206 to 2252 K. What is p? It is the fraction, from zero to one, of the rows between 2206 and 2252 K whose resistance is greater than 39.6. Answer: 0.69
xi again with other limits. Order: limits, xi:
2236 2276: 1.10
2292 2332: 0.69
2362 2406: 0.69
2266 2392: 1.95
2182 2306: 2.08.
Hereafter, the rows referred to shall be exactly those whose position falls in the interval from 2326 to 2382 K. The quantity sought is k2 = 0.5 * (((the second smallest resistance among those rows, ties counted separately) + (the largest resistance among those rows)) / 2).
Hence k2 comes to 21.3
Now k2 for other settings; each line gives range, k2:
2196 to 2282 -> 20.3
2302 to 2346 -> 20.7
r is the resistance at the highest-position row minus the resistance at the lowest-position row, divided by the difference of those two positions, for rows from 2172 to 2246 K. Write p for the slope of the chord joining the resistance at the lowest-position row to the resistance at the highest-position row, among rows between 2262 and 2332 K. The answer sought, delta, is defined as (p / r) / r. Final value 78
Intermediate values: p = 0.025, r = 0.018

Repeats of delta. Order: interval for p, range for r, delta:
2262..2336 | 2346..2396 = 0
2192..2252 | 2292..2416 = 81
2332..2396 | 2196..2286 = 18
